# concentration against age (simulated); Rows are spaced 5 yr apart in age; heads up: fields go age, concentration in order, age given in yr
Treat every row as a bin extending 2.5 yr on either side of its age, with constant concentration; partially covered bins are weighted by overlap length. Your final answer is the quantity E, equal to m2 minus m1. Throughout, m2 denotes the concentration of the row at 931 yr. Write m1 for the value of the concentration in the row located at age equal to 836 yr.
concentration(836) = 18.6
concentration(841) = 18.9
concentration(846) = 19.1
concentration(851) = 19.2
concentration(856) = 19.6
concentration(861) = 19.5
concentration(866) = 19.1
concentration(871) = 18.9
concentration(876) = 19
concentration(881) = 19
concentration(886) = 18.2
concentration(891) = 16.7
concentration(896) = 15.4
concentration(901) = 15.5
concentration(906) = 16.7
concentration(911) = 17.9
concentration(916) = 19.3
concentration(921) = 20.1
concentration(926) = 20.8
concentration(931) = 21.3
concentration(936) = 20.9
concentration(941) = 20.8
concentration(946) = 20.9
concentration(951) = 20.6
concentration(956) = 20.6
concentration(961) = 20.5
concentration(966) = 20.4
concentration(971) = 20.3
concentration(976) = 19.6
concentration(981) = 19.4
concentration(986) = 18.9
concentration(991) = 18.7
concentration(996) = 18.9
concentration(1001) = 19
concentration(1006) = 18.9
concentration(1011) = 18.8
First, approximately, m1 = 18.6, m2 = 21.3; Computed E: 2.7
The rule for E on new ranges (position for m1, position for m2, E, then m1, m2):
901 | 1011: 3.3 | 15.5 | 18.8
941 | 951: -0.2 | 20.8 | 20.6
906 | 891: 0.0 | 16.7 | 16.7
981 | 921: 0.7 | 19.4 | 20.1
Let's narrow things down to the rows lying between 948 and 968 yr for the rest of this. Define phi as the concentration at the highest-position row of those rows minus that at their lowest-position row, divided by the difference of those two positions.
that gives -0.01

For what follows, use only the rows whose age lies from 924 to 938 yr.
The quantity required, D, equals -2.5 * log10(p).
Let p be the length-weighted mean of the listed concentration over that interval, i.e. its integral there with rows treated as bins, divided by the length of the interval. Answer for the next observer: -3.31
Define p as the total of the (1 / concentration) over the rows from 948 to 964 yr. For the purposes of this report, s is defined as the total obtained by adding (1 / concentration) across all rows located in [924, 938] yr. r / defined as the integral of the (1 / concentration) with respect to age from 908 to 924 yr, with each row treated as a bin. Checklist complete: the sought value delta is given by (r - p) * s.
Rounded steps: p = 0.146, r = 0.841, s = 0.1429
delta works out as 0.099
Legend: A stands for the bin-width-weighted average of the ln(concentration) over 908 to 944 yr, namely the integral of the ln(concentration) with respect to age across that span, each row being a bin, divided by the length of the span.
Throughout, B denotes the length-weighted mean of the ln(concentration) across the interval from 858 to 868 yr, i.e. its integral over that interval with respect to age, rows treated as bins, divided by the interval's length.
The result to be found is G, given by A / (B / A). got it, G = 3.04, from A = 3.00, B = 2.96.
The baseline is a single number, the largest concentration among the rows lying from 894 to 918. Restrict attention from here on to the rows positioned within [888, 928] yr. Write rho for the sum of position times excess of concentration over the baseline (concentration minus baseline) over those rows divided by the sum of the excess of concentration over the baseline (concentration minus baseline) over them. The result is 895.0 yr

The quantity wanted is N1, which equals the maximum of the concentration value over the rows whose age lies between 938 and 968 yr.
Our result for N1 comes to 20.9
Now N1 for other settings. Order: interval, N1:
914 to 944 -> 21.3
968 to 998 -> 20.3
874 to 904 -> 19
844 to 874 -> 19.6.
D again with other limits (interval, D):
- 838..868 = -3.21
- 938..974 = -3.28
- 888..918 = -3.07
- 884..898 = -3.06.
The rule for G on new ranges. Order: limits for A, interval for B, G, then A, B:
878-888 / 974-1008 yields 2.90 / 2.93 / 2.95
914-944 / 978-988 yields 3.09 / 3.02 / 2.95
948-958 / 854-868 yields 3.09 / 3.03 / 2.97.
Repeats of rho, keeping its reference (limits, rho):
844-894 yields 886.2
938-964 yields 950.3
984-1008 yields 995.3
